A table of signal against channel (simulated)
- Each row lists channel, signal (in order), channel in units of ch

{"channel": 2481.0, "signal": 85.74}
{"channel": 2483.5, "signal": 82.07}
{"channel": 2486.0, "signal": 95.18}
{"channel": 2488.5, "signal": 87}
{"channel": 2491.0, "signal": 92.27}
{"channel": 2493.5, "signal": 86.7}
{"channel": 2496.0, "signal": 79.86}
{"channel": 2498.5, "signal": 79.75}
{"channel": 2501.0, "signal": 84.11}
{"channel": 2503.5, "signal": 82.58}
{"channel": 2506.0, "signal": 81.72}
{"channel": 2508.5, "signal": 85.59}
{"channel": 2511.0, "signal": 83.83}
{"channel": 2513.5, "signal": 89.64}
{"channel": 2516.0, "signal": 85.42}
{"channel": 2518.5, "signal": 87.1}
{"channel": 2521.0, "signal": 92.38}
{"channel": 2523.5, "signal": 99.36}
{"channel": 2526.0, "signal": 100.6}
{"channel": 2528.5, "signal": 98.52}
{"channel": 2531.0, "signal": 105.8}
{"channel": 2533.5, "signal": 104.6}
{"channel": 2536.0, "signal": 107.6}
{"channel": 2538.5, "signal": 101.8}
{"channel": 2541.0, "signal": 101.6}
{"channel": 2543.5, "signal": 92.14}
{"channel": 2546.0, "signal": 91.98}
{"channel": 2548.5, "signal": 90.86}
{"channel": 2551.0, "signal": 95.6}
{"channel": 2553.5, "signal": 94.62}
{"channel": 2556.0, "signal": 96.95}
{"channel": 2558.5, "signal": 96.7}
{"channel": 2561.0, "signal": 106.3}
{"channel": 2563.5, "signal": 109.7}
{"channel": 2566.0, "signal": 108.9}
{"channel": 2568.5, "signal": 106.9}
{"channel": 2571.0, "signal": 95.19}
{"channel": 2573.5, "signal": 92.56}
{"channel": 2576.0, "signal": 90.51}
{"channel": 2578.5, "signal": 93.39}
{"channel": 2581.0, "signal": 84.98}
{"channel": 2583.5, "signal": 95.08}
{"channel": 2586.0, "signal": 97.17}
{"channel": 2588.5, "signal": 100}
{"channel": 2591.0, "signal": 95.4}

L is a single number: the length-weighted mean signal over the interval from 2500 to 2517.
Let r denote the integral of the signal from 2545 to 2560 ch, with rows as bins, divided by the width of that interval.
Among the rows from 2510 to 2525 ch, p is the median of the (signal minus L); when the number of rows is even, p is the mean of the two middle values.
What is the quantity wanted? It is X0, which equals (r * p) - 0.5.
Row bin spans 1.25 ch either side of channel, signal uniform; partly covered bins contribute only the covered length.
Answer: 347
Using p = 4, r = 95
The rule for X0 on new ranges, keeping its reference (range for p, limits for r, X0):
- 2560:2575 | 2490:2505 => 1840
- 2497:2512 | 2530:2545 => -153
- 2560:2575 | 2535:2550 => 2134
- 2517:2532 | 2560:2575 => 1466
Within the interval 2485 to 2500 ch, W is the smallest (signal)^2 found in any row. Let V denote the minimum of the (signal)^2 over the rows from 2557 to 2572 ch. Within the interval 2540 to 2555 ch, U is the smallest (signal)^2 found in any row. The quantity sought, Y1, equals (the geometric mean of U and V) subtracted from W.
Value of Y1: -2289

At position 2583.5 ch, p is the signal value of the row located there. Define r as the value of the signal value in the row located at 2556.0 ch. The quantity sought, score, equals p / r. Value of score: 0.98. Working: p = 95.08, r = 96.95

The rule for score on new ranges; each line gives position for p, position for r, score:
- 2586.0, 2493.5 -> 1.12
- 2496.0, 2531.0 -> 0.75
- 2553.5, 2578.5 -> 1.01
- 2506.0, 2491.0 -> 0.89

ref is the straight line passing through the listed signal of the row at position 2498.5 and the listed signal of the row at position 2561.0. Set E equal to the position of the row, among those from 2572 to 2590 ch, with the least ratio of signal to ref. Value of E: 2581.0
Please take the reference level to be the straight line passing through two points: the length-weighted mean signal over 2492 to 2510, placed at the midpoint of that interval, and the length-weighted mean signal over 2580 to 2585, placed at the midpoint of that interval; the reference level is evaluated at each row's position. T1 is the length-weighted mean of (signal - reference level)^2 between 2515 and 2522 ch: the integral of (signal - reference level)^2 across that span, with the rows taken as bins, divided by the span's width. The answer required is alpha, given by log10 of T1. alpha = 1.3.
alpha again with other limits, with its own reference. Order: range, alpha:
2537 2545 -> 2.2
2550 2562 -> 2.0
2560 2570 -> 2.5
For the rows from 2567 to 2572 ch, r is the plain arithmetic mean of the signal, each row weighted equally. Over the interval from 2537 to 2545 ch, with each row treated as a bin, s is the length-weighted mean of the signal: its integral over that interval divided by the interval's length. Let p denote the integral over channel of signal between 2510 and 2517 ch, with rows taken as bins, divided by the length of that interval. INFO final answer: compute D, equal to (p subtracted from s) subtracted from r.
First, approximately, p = 86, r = 101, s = 99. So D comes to 89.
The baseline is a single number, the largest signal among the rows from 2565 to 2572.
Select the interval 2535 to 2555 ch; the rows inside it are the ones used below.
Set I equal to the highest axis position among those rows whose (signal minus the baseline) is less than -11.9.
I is 2553.5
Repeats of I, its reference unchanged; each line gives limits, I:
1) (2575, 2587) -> 2583.5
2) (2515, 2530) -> 2521.0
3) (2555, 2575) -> 2573.5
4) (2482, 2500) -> 2498.5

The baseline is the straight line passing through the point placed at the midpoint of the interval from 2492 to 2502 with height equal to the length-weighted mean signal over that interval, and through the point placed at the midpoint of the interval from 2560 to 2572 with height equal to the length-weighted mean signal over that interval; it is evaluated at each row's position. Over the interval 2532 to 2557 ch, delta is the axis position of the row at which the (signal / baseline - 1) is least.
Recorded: 2548.5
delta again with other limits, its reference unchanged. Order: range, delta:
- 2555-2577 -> 2576.0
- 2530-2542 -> 2541.0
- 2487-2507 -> 2506.0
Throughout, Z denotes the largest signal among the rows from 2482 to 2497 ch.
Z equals 95.18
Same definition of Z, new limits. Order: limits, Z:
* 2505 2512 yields 85.59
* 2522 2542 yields 107.6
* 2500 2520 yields 89.64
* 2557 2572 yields 109.7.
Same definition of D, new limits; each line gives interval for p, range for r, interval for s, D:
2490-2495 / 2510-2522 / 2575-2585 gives 85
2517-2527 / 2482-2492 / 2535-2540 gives 79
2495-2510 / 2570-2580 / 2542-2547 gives 83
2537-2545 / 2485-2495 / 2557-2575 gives 87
